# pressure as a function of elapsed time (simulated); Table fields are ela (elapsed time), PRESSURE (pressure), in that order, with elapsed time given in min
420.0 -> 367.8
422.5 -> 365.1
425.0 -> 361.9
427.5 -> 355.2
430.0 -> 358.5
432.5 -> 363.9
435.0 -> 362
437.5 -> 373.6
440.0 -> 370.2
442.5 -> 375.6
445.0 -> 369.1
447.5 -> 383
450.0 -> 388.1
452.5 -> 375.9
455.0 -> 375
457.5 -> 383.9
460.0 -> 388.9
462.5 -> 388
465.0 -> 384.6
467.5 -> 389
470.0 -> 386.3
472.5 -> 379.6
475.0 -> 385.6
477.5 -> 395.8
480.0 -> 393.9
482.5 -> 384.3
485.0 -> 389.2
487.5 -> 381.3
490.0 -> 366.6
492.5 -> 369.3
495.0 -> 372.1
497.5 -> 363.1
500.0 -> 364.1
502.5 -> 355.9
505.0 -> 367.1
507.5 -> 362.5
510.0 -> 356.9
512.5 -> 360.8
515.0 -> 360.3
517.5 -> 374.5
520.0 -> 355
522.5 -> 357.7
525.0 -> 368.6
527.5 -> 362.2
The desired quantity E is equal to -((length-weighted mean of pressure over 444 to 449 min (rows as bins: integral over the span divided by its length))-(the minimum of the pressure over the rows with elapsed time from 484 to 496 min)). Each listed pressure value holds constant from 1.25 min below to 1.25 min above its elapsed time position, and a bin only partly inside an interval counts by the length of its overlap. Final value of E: -10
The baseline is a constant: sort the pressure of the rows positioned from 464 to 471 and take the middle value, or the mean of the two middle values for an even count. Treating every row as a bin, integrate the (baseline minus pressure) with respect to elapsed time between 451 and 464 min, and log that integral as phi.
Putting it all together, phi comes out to 49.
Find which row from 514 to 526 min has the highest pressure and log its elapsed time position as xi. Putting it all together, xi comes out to 517.5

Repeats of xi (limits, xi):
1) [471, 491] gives 477.5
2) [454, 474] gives 467.5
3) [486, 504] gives 487.5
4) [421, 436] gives 422.5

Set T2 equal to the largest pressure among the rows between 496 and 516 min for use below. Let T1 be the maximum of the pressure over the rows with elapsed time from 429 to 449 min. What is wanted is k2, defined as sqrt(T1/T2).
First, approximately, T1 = 383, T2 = 367.1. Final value 1.02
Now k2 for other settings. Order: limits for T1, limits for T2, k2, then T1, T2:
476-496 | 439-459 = 1.01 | 395.8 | 388.1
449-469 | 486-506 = 1.01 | 389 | 381.3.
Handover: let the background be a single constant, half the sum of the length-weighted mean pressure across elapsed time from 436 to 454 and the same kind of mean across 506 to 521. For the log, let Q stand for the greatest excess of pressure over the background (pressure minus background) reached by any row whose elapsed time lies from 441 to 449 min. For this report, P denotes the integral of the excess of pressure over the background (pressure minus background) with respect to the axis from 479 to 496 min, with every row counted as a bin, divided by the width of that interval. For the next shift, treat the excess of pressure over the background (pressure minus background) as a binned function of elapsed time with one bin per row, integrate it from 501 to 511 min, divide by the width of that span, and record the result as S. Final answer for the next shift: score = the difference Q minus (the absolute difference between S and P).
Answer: -5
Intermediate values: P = 10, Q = 14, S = -8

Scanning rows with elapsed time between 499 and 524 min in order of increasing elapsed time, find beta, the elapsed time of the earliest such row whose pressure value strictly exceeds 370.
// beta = 517.5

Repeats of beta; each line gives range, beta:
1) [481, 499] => 482.5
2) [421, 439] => 437.5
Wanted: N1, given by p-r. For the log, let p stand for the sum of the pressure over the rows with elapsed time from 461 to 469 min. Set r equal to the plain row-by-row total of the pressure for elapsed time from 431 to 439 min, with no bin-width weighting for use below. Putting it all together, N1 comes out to 62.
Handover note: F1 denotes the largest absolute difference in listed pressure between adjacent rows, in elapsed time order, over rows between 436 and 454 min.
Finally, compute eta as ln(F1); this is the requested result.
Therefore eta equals 2.63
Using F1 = 13.9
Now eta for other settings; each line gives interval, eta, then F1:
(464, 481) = 2.32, 10.2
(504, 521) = 2.97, 19.5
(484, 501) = 2.69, 14.7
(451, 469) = 2.19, 8.9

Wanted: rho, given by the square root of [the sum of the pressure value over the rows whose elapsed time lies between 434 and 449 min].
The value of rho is 47.3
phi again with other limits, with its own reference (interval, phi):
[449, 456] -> 47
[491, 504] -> 277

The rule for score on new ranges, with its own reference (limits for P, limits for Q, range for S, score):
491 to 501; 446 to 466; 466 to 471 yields -1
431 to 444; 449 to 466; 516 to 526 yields 15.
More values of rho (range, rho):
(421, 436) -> 46.5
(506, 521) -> 46.6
